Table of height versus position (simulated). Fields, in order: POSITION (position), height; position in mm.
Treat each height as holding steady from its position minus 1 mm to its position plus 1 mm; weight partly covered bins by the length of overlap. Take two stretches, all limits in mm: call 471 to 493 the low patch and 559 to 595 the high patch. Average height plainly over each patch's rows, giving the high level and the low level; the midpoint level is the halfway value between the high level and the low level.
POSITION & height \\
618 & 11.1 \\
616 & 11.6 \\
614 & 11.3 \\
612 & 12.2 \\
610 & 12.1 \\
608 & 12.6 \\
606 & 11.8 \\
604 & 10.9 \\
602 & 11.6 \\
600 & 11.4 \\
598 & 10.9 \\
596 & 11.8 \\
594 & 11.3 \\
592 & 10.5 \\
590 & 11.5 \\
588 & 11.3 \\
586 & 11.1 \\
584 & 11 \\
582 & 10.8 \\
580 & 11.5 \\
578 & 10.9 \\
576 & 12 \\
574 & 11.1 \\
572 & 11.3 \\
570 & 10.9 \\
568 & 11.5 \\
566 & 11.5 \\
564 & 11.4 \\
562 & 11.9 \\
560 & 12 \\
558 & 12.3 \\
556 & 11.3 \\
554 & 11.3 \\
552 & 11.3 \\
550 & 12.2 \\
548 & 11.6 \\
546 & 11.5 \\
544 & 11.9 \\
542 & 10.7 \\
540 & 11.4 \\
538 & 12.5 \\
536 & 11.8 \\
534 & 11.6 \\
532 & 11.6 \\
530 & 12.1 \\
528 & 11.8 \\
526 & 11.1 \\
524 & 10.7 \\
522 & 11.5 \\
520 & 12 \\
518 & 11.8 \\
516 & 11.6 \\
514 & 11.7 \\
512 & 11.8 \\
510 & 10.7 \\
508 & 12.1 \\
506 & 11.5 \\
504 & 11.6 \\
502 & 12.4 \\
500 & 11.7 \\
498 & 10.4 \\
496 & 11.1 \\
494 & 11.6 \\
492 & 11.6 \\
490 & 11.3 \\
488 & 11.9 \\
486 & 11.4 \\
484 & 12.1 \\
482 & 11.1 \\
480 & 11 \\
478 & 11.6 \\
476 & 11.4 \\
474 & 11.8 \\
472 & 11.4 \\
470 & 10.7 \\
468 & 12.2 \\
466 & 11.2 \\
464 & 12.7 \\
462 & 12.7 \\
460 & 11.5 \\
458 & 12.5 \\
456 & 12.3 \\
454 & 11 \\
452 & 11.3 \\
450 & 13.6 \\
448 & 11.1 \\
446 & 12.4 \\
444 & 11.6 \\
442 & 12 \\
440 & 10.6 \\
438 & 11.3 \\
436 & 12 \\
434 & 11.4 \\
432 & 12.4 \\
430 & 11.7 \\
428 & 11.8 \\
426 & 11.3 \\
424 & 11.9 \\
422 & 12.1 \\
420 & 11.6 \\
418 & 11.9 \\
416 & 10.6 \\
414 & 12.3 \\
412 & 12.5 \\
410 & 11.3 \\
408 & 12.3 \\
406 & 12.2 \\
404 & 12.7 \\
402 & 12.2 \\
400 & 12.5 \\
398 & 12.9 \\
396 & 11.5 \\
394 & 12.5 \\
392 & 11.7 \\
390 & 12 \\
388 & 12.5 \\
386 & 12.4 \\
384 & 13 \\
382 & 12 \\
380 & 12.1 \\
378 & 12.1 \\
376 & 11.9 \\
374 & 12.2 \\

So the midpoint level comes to 11.4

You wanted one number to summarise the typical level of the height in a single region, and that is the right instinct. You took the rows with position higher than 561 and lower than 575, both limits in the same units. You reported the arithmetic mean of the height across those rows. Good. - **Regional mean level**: 11.4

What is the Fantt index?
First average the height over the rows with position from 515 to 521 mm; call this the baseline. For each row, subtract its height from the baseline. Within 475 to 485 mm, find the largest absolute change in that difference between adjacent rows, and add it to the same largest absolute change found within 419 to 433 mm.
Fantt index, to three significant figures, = 1.70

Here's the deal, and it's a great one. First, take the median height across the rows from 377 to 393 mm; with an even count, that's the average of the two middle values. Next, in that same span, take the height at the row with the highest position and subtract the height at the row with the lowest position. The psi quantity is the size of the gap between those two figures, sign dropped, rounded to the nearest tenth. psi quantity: 12.5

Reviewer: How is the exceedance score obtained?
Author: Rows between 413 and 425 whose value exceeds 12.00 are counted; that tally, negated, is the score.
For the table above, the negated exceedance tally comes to -2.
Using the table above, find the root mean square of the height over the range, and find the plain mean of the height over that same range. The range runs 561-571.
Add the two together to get 22.9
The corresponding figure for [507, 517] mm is 23.2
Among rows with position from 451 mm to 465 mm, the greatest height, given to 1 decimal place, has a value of 12.7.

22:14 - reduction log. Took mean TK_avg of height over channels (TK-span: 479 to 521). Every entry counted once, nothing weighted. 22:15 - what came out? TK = 11.5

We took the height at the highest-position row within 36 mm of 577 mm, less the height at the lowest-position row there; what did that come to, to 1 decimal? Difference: 1.5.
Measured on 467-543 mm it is -1.5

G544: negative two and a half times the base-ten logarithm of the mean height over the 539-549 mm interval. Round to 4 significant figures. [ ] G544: -2.644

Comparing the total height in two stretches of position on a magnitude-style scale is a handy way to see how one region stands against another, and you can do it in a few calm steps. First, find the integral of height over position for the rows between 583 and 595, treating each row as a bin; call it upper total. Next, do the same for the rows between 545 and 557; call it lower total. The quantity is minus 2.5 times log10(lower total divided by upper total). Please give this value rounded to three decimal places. -0.040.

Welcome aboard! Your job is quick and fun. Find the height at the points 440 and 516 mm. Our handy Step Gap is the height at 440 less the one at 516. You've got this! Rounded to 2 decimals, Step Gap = -1.00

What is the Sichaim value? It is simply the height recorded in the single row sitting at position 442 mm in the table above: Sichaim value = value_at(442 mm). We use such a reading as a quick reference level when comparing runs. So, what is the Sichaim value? 12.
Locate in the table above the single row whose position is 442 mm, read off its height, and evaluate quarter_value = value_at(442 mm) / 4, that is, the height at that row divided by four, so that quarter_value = 3.00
